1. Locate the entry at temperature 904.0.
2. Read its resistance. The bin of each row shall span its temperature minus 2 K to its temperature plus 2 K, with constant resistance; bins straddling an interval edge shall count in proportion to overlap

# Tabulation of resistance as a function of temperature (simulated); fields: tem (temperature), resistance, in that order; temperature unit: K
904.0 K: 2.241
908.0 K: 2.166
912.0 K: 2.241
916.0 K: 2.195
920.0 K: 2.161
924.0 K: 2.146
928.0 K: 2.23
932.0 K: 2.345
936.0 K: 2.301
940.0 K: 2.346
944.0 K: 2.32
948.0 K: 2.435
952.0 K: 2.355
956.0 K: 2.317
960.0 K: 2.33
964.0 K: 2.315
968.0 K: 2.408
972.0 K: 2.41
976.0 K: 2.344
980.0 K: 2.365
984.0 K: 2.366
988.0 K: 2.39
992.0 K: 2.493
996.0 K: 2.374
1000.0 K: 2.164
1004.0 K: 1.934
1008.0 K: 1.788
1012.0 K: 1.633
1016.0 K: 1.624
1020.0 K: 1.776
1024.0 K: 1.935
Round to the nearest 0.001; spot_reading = 2.241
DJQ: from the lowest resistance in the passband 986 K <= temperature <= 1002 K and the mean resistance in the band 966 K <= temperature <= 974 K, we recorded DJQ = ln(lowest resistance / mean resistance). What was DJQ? -0.11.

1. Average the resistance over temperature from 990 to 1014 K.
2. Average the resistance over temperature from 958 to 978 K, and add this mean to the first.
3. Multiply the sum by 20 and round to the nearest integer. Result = 89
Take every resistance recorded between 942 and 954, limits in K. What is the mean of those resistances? 2.37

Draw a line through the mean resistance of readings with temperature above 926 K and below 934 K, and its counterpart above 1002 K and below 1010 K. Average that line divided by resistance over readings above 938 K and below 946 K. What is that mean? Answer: 0.95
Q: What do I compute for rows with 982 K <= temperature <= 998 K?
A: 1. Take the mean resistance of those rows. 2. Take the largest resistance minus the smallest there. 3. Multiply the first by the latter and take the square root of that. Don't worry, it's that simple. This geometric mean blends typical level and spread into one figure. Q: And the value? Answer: 0.55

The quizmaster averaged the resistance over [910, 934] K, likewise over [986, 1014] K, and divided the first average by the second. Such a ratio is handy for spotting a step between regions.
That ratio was 1.05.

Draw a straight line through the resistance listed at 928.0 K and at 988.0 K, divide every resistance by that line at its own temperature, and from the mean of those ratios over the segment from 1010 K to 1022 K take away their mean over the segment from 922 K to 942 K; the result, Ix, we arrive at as -0.33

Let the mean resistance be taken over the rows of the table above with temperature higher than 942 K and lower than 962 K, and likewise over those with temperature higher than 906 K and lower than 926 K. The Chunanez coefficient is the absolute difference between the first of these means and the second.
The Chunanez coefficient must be 0.17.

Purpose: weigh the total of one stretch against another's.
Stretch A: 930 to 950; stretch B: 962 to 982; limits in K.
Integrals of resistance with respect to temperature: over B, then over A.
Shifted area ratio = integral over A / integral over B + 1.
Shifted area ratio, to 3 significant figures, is 1.99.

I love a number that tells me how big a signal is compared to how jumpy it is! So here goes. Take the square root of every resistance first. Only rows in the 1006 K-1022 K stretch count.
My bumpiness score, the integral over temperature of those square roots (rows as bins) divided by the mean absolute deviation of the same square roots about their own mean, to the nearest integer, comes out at 711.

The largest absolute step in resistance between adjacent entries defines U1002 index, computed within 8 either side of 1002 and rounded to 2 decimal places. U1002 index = 0.23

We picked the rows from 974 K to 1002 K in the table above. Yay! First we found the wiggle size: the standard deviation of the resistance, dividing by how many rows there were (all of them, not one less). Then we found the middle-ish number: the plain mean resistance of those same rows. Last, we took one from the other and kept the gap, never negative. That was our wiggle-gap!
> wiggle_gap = 2.27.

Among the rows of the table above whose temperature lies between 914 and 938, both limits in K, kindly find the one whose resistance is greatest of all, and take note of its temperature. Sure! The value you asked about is 932.0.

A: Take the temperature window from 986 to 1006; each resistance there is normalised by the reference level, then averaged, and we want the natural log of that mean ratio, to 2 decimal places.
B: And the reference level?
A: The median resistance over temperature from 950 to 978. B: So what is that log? -0.03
